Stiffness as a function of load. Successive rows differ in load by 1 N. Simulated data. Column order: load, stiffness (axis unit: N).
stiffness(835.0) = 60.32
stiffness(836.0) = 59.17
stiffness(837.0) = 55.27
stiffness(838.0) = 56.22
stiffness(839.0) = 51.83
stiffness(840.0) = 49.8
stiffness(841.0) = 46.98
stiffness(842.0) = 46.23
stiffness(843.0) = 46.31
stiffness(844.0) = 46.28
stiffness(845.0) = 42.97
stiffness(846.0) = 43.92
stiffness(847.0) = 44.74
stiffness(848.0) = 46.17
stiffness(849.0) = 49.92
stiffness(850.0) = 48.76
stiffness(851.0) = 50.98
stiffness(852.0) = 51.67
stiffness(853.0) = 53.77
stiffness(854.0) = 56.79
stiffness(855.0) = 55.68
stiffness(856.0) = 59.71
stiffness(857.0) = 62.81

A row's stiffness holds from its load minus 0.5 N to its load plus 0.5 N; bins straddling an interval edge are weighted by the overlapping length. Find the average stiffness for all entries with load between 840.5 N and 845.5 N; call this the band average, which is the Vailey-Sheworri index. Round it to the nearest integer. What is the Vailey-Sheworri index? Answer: 46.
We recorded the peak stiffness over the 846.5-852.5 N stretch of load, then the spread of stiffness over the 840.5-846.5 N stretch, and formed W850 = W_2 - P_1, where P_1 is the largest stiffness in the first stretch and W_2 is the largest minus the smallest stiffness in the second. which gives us -47.7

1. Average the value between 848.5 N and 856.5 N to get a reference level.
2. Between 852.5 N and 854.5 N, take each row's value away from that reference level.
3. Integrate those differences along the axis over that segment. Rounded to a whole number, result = -4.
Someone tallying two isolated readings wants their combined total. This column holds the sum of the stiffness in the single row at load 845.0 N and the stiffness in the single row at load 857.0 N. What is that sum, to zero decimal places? 106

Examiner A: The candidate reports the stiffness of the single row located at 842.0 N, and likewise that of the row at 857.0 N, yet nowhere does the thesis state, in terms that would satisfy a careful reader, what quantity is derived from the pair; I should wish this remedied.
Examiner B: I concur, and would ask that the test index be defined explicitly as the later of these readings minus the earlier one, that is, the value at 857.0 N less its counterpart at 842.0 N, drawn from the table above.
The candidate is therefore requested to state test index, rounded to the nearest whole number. 17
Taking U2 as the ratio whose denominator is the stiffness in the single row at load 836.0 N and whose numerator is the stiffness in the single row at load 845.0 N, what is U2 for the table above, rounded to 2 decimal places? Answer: 0.73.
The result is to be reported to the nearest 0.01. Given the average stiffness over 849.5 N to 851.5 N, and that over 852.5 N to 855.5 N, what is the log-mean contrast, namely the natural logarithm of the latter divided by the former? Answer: 0.11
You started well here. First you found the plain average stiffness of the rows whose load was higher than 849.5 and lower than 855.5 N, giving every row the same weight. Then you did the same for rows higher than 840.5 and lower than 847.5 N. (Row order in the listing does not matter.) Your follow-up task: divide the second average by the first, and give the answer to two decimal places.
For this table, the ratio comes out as 0.86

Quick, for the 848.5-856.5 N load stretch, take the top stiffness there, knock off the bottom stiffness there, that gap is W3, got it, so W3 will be 11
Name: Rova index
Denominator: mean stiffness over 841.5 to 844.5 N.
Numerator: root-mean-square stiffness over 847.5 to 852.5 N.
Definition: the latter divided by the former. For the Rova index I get 1.07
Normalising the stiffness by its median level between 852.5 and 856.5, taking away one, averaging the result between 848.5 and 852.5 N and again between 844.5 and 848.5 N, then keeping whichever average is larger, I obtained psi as -0.10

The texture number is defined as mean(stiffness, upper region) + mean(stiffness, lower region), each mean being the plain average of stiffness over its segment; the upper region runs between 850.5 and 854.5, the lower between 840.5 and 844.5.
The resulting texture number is 100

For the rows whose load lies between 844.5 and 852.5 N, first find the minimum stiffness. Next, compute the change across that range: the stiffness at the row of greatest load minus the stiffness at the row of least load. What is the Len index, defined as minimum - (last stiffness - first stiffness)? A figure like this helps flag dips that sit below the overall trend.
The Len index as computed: 34.3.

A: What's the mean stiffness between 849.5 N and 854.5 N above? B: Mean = 52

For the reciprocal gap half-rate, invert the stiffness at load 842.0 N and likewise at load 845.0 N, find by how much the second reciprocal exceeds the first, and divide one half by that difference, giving 305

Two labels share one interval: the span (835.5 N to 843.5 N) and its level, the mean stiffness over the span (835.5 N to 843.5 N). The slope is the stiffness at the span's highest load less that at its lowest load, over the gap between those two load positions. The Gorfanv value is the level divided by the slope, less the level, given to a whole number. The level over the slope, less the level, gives -79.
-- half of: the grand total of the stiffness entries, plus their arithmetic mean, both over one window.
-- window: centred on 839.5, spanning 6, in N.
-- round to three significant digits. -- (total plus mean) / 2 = 179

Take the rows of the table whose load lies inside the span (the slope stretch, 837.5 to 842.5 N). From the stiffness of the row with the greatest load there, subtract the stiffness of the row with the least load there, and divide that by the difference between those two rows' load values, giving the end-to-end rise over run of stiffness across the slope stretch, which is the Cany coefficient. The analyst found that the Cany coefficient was -2.5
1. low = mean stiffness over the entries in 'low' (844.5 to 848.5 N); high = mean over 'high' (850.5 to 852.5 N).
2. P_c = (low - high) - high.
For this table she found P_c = -58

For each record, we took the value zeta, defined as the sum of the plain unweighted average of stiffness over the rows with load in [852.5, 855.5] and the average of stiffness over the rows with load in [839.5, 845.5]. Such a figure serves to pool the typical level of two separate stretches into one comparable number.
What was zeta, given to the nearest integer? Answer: 102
